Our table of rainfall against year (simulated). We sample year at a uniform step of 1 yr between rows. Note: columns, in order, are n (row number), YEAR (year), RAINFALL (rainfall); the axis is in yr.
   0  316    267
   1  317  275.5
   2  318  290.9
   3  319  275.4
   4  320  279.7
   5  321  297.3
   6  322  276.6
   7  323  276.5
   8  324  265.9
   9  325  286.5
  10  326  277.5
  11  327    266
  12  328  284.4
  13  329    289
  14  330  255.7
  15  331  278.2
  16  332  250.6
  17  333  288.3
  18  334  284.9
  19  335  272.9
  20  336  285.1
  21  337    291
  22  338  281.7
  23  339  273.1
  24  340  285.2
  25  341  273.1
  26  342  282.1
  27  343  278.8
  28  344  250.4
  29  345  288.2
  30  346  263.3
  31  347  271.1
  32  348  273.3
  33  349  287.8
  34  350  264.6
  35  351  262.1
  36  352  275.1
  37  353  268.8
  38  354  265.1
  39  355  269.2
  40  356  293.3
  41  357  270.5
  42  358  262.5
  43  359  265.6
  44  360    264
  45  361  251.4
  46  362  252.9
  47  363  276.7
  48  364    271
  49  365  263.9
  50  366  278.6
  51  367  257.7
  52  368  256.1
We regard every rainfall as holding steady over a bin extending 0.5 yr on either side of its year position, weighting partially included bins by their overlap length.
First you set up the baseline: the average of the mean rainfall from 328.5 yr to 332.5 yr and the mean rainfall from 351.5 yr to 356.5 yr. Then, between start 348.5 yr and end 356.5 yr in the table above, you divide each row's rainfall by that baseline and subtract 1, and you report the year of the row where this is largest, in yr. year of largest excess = 356 yr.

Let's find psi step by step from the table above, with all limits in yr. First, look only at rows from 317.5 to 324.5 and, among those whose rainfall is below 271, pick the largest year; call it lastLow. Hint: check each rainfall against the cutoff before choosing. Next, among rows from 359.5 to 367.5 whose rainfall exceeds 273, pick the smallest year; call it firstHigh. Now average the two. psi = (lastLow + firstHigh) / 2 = 343.5 yr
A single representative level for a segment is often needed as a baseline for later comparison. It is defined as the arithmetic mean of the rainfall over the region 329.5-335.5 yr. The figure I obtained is 271.8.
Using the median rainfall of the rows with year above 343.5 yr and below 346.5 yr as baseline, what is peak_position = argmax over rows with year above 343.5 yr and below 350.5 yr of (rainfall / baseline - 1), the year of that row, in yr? 345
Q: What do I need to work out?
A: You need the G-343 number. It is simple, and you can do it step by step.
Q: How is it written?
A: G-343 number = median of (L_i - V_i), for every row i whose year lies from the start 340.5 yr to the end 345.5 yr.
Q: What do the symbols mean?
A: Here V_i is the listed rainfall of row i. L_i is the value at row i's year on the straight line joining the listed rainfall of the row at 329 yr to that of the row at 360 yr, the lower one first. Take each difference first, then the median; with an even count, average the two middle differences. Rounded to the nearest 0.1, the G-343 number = -1.1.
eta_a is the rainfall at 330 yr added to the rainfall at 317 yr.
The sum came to 531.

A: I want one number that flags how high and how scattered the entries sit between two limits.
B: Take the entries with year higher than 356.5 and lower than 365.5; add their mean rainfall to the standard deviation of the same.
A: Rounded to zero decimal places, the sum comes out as 272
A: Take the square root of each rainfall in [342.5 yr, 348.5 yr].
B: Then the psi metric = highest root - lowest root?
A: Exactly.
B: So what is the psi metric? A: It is 1.2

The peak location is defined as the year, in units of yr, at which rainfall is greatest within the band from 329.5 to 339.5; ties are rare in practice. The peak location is 337 yr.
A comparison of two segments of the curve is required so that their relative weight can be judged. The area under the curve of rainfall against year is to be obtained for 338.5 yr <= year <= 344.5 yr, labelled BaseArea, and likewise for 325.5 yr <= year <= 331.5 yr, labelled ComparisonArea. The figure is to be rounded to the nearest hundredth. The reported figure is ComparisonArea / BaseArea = 1.00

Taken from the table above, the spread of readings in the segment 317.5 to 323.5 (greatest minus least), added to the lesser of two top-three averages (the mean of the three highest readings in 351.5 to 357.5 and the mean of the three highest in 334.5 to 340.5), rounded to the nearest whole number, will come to 302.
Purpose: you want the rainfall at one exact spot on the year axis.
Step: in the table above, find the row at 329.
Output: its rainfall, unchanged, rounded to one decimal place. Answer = 289.0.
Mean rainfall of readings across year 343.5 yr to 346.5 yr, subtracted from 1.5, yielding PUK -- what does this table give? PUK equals -266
